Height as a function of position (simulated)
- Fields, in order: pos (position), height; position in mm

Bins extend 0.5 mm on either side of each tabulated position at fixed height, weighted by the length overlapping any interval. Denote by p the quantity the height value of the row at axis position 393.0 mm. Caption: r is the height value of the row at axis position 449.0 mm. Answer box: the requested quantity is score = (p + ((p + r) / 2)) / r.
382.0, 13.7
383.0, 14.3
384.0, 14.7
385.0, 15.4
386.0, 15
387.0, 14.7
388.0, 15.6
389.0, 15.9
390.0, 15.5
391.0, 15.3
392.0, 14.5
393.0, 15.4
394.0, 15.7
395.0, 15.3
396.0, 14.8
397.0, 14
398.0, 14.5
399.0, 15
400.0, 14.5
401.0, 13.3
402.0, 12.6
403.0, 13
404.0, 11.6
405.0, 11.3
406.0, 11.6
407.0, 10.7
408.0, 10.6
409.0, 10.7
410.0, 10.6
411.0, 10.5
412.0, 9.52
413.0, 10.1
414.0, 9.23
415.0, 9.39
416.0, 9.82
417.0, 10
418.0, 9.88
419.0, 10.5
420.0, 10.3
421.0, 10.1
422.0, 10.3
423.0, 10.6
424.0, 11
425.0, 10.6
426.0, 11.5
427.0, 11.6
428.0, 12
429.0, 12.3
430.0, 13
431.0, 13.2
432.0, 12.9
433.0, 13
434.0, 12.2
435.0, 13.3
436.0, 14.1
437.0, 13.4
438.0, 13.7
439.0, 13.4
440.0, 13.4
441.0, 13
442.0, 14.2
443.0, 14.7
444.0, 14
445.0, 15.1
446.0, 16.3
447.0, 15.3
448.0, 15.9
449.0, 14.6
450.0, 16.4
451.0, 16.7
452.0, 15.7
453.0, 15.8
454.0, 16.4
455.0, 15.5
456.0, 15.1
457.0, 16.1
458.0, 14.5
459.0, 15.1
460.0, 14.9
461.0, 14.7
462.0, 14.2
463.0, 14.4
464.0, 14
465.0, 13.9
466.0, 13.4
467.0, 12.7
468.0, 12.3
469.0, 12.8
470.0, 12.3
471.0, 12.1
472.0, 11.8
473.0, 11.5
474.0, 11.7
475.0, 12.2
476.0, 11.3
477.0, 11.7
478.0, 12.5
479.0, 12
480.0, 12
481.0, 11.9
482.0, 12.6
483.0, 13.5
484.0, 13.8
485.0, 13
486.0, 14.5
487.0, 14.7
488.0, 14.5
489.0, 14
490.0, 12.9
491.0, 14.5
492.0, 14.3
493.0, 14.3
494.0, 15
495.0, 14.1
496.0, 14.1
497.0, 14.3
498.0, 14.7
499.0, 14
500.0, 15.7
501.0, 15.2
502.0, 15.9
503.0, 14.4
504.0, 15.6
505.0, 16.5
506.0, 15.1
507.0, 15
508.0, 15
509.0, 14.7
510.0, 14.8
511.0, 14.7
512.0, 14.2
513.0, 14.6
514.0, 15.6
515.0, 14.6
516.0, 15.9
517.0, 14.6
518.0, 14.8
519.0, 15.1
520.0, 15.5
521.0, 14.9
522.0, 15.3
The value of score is 2.08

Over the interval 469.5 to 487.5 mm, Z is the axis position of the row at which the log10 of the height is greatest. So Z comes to 487.0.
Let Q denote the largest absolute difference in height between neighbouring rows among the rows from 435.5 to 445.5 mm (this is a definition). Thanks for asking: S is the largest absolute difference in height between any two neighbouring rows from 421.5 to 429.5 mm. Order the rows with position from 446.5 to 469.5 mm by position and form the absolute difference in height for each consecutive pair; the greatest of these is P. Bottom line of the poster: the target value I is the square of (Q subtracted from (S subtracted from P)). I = 0.1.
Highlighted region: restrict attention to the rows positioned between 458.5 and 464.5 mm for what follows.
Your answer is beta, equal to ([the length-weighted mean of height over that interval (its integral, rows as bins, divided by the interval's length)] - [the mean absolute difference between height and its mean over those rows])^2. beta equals 202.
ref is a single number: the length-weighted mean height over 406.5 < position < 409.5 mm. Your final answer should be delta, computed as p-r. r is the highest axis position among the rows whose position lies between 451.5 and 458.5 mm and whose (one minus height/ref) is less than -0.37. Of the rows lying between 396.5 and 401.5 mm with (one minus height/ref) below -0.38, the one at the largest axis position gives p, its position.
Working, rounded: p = 399.0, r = 457.0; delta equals -58 mm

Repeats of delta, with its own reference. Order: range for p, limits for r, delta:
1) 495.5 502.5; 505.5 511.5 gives -9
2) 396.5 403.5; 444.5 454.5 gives -55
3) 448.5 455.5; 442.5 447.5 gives 8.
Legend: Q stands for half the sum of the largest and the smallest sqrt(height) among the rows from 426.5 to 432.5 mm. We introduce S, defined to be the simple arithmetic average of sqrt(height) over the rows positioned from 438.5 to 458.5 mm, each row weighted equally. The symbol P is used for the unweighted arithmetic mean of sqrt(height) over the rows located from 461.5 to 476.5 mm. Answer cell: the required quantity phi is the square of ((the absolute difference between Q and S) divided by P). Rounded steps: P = 3.56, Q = 3.52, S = 3.9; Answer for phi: 0.010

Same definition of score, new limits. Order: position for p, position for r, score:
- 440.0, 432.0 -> 2.06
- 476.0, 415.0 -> 2.31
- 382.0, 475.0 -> 2.18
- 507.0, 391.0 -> 1.97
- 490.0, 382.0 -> 1.91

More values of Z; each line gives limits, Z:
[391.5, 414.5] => 394.0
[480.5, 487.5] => 487.0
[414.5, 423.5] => 423.0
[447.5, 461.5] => 451.0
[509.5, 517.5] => 516.0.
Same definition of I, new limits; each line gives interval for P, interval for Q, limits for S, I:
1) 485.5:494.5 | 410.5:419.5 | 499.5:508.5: 0.8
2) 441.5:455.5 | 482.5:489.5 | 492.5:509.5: 2.0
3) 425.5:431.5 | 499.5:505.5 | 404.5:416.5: 3.2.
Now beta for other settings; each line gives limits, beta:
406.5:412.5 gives 103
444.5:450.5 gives 225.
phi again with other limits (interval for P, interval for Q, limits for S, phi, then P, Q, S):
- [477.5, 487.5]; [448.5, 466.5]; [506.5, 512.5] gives 0.000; 3.61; 3.87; 3.8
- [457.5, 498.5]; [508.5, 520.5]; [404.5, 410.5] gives 0.025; 3.65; 3.88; 3.3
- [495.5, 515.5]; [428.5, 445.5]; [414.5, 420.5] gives 0.019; 3.86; 3.69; 3.2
